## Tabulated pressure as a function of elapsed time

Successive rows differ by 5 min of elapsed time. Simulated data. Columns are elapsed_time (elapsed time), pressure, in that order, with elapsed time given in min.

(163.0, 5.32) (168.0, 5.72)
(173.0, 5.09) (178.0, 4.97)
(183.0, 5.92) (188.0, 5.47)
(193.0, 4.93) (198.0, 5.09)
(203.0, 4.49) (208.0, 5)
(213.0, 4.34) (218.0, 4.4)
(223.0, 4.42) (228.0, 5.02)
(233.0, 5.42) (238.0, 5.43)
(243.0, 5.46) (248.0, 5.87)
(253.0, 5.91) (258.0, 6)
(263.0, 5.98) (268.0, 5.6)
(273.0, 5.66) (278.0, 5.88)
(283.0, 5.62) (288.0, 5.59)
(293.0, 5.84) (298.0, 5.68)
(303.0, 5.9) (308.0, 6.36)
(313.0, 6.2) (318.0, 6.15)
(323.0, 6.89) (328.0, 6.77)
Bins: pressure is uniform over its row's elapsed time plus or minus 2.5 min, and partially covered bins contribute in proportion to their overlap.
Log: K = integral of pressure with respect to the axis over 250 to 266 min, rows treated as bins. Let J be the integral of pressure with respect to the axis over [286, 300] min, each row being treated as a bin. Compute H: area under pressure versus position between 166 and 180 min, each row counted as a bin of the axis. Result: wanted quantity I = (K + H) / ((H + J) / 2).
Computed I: 2.2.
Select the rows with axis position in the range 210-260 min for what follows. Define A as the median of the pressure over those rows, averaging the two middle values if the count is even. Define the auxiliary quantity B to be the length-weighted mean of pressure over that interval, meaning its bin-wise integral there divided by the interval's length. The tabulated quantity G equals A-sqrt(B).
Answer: 3.1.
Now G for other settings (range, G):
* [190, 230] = 2.5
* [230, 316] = 3.4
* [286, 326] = 3.6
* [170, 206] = 2.8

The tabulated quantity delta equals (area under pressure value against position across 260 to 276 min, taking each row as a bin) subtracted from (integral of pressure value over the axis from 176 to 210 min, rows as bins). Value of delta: 82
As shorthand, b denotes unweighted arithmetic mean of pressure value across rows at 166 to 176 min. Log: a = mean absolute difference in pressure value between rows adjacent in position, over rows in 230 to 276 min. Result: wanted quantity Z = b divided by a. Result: 42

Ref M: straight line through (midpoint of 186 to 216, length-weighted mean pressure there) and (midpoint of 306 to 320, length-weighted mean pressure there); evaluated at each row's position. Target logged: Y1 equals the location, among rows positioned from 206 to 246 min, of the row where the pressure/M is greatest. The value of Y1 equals 233.0 min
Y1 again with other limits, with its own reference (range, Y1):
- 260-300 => 263.0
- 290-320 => 308.0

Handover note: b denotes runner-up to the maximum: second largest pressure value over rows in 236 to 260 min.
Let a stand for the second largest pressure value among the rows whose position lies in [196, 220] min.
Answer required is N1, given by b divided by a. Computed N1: 1.18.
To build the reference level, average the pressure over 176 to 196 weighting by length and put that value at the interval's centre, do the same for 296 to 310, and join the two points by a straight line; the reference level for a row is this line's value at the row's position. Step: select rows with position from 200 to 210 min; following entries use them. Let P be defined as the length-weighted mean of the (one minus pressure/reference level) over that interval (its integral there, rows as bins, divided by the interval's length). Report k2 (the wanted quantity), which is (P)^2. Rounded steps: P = 0.13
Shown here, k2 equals 0.016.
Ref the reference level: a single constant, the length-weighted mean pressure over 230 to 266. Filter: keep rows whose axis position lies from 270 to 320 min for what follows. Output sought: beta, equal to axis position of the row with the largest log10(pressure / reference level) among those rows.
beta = 308.0 min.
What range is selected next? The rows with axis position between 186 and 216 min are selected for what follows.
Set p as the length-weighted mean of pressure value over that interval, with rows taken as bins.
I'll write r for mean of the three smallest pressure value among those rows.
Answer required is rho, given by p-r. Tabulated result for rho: 0.28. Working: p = 4.9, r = 4.6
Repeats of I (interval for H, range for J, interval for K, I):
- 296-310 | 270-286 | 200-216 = 1.8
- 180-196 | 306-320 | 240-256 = 2.1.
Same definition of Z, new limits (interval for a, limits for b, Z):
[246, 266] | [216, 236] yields 96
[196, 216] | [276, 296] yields 10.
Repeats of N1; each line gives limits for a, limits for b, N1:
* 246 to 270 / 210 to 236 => 0.84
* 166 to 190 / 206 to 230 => 0.87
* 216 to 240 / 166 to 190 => 1.06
